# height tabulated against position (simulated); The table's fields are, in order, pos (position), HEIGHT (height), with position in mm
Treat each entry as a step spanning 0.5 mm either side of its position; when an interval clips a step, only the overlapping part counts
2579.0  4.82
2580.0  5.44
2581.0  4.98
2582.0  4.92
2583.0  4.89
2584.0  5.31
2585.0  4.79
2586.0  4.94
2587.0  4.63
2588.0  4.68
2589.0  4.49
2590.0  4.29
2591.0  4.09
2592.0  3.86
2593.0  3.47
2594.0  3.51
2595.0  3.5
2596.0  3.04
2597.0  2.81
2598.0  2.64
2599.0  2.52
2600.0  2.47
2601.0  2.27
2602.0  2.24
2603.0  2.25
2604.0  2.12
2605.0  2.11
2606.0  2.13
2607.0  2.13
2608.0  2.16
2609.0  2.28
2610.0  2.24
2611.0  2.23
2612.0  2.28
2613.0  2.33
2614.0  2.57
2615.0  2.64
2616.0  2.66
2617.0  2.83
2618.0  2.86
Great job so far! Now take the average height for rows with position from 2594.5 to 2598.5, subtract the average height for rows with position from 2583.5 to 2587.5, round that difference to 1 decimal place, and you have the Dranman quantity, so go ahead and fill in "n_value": -1.9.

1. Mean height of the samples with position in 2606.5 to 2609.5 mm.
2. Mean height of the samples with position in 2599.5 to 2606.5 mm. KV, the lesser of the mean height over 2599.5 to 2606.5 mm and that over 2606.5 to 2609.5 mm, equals 2.19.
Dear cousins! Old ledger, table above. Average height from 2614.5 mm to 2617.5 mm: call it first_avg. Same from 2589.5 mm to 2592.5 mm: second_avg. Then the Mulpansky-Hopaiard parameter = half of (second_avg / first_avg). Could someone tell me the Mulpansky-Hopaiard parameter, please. 0.75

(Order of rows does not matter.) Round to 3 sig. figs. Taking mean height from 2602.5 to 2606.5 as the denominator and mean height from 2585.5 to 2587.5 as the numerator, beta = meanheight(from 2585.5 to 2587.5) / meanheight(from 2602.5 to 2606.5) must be 2.22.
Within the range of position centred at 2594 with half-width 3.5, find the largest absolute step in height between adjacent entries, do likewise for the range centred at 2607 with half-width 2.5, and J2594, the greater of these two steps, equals 0.46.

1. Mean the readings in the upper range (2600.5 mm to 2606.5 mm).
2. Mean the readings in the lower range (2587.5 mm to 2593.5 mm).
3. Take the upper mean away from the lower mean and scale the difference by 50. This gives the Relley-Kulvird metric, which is 98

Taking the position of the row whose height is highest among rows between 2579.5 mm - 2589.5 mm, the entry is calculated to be 2580.0 mm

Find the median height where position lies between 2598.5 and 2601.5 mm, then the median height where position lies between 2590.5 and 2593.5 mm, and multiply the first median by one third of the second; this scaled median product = 3.18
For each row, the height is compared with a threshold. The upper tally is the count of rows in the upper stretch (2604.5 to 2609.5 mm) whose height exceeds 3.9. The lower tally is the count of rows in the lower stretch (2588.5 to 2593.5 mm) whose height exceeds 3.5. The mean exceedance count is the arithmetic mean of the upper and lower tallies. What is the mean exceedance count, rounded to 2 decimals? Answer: 2.00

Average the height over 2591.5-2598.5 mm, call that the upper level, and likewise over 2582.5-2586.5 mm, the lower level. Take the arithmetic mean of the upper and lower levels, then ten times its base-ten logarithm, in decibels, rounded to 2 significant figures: 6.2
